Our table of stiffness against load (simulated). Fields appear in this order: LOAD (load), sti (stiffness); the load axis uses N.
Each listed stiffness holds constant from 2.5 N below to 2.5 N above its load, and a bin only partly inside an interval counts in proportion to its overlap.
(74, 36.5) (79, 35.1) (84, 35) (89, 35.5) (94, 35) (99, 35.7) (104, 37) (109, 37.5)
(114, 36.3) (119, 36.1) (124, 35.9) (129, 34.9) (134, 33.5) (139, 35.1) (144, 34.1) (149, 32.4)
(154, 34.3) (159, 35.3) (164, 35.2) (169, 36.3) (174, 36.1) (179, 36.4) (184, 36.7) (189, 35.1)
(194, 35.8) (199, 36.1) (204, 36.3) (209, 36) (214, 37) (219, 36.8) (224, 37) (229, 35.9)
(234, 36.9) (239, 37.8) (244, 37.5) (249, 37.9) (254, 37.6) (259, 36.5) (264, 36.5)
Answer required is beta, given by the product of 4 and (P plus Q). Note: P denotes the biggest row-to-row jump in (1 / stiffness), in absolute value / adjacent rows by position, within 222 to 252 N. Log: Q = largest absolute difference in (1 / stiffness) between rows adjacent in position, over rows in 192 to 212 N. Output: 0.0042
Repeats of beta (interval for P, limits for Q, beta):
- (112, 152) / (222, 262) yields 0.0095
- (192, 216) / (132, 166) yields 0.0098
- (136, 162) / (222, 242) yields 0.0102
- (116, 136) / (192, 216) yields 0.0078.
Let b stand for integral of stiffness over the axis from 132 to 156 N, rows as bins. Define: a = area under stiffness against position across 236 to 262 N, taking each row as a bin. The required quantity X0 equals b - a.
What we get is -160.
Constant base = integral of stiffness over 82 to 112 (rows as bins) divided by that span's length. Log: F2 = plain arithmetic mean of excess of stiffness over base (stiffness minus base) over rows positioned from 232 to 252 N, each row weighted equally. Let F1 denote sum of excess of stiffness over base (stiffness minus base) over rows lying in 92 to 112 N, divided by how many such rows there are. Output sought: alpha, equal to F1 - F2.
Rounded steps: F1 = 0.3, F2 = 1.6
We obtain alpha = -1.2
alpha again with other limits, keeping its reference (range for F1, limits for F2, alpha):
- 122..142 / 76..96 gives -0.3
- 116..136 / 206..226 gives -1.6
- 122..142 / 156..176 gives -0.9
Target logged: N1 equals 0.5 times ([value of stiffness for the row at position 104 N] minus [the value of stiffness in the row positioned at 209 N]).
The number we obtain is 0.5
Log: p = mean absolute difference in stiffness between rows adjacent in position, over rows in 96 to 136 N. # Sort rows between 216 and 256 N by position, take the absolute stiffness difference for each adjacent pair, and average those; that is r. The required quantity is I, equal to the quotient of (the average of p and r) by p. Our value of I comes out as 0.9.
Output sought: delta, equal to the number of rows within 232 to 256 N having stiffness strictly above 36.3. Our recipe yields 5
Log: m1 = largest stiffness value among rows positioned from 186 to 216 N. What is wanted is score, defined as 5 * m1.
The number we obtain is 185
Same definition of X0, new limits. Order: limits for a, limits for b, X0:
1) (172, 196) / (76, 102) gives 54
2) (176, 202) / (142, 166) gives -115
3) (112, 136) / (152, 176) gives 2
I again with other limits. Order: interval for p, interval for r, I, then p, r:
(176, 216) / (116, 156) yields 1.5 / 0.6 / 1.26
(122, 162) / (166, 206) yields 0.7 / 1.4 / 0.51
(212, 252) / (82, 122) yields 1.1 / 0.6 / 0.70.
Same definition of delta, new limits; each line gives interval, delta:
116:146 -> 0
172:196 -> 2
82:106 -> 1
